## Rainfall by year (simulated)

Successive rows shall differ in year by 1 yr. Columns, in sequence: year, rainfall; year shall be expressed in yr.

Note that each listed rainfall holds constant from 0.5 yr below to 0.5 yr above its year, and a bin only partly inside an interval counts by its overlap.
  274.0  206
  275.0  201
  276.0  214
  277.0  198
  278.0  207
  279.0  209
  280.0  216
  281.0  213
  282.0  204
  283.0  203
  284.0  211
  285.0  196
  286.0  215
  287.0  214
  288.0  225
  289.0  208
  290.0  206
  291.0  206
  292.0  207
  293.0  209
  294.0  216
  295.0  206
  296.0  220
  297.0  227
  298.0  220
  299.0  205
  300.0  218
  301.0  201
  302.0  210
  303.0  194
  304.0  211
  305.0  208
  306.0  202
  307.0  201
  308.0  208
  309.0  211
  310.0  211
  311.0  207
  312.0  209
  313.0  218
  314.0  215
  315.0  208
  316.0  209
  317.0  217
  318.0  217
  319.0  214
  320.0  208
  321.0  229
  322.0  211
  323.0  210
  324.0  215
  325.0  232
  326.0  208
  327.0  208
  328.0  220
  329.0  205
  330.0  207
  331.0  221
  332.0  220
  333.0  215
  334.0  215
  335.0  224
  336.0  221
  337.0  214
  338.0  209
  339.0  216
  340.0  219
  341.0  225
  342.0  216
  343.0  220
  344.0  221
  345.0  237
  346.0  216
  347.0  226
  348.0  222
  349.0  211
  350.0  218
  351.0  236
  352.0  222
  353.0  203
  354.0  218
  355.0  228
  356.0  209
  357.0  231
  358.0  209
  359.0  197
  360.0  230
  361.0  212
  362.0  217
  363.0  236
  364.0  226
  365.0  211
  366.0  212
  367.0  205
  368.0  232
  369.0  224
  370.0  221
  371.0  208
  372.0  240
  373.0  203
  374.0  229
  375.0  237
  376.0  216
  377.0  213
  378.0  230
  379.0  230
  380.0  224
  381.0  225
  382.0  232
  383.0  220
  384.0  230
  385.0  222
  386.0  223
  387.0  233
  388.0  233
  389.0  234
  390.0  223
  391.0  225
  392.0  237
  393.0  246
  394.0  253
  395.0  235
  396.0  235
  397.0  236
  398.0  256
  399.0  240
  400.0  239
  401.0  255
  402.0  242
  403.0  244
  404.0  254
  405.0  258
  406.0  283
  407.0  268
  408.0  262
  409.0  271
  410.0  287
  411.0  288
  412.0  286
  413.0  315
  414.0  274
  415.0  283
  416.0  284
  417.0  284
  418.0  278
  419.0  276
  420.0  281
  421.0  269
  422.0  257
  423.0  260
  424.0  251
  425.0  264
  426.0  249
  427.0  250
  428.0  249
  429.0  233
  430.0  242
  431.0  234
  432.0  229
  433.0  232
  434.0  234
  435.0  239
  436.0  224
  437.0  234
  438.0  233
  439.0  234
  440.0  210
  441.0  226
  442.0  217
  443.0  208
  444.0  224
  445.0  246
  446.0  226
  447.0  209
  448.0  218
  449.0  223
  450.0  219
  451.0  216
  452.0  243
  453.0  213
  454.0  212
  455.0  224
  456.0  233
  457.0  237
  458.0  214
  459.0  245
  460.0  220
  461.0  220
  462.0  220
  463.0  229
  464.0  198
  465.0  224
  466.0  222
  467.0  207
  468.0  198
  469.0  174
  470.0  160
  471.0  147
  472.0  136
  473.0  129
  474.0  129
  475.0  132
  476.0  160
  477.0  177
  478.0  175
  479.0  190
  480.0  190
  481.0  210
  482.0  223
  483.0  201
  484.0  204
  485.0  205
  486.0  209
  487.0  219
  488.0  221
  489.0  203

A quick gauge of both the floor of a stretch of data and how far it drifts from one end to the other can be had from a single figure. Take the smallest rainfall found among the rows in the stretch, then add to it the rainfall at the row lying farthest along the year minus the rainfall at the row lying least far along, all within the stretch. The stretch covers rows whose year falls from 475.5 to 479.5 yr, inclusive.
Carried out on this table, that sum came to 190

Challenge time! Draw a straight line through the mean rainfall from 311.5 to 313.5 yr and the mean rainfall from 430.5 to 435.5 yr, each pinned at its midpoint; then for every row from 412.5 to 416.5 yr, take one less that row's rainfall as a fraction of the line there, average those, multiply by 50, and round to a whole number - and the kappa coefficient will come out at -13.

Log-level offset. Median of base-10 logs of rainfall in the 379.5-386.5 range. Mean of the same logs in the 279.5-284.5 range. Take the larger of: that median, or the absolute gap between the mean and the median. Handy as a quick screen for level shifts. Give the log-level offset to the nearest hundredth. 2.35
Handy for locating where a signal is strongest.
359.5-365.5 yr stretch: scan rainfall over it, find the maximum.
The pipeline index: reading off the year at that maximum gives 363.0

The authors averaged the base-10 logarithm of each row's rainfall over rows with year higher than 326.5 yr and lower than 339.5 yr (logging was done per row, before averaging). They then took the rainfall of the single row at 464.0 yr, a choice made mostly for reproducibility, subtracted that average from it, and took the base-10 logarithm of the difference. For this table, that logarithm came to 2.29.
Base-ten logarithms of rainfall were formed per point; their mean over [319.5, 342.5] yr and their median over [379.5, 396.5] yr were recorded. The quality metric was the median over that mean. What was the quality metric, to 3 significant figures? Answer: 1.01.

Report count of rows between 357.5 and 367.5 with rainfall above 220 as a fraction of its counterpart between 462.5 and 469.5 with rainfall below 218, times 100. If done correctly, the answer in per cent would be 75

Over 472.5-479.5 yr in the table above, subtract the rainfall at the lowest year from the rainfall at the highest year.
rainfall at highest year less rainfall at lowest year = 61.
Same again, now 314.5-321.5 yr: 21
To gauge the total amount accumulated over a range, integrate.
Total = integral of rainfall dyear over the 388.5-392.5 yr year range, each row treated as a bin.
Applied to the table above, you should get 919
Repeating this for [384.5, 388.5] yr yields 911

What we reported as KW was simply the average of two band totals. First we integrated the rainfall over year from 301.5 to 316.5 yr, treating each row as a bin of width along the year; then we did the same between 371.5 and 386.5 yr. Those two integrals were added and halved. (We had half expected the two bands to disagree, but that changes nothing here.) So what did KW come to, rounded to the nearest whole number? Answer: 3248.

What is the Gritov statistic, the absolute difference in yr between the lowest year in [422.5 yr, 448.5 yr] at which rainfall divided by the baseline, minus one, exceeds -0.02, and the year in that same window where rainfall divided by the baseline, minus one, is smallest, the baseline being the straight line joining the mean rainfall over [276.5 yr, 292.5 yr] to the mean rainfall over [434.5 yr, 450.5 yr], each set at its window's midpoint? 20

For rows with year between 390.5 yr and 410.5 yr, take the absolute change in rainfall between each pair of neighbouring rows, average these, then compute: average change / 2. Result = 5.3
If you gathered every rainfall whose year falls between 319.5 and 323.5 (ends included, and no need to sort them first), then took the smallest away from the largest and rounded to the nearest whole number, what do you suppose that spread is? 21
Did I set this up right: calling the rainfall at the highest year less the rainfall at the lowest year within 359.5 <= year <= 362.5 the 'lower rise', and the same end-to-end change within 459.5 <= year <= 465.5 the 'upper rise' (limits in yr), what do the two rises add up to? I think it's -9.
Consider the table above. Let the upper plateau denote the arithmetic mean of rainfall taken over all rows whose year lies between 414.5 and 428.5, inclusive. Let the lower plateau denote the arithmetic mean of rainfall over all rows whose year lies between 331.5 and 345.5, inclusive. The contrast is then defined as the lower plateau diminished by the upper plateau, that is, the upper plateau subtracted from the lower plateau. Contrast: -47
